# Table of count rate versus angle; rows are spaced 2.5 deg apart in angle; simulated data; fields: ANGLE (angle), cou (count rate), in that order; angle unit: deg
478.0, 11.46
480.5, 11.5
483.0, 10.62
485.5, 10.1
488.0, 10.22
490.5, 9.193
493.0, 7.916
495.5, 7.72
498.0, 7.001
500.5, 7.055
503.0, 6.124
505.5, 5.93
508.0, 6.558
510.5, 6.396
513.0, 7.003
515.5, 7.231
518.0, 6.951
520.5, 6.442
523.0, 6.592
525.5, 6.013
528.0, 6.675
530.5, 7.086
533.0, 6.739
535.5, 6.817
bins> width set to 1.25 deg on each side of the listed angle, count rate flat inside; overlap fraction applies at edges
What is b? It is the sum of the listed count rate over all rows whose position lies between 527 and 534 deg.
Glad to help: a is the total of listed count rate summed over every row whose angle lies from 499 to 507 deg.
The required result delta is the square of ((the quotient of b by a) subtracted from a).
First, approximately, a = 19.1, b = 20.5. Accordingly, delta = 325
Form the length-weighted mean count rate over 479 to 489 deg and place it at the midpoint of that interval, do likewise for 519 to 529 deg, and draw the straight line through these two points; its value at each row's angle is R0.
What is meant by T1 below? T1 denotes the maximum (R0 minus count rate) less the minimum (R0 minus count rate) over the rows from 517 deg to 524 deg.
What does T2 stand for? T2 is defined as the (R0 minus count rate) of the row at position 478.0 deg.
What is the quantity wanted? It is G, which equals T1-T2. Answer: 0.6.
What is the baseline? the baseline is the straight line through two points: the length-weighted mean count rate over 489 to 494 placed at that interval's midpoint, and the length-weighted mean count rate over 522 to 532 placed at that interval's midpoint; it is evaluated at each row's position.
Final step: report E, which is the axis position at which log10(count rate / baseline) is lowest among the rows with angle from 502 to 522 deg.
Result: 505.5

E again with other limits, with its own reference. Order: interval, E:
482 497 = 495.5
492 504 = 503.0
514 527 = 525.5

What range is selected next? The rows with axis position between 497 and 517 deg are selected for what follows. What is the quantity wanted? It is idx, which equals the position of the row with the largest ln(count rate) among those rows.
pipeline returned 515.5 deg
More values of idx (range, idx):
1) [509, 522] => 515.5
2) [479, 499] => 480.5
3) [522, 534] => 530.5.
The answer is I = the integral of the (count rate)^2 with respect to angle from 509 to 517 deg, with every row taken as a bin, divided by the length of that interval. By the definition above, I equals 47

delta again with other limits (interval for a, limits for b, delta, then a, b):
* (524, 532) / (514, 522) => 351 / 19.8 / 20.6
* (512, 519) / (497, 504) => 409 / 21.2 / 20.2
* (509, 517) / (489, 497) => 377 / 20.6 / 24.8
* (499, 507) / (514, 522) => 325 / 19.1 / 20.6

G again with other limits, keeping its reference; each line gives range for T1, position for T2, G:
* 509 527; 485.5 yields 1.1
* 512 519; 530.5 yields 1.8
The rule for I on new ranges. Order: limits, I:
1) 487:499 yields 72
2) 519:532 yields 43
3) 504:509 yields 39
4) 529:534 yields 48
